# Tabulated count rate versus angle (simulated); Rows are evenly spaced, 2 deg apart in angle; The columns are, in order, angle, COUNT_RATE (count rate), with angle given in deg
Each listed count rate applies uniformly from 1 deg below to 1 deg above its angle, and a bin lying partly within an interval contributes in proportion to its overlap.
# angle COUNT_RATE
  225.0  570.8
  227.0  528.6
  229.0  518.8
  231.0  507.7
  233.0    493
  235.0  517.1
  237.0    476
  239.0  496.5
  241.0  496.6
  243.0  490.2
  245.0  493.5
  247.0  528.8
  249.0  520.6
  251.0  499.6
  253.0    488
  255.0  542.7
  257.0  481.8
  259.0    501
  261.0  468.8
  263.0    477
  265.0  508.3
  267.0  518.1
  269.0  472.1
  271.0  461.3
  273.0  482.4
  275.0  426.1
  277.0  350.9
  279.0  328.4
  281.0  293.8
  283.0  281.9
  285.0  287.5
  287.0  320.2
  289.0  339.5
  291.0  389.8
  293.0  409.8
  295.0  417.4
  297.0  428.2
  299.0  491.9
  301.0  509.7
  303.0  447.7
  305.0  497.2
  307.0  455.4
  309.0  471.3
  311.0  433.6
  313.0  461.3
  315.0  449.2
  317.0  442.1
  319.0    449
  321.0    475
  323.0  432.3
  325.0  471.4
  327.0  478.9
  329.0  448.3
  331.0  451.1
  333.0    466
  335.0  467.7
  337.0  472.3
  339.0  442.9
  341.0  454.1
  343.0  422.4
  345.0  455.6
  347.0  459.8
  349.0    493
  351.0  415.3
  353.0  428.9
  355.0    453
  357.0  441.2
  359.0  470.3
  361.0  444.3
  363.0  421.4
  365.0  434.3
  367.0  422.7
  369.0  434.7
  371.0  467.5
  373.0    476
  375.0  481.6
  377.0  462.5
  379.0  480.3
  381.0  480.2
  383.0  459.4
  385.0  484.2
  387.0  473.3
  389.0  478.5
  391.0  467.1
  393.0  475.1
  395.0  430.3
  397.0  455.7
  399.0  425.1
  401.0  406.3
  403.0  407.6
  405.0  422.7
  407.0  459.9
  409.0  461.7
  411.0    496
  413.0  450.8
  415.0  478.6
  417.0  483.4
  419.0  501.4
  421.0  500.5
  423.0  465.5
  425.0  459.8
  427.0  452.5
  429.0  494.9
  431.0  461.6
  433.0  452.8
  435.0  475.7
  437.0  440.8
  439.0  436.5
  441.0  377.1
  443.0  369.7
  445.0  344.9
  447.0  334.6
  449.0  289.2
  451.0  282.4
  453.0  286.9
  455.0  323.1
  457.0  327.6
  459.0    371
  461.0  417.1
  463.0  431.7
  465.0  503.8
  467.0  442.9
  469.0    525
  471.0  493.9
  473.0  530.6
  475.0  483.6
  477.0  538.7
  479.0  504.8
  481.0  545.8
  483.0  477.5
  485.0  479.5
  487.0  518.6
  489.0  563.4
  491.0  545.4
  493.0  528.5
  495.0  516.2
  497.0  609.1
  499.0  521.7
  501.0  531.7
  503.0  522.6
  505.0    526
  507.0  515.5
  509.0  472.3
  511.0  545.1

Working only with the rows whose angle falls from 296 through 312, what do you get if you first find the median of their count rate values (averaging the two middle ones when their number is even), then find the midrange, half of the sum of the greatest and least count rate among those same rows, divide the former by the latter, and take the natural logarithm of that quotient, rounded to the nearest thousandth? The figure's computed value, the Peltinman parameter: -0.012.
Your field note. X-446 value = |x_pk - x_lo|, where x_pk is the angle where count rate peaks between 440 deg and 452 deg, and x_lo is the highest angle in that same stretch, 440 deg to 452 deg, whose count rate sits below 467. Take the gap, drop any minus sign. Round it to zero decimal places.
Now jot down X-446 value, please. 10 deg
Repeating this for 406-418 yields 2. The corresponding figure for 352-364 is 4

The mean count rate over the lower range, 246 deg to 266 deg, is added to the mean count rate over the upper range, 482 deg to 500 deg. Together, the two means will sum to 1031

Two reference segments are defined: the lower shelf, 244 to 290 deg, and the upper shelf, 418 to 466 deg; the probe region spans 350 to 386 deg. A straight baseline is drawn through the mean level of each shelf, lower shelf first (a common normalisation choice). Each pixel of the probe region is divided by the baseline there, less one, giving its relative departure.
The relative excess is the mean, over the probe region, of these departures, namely 0.077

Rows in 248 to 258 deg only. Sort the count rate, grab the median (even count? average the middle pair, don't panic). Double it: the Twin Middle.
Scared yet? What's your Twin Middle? 999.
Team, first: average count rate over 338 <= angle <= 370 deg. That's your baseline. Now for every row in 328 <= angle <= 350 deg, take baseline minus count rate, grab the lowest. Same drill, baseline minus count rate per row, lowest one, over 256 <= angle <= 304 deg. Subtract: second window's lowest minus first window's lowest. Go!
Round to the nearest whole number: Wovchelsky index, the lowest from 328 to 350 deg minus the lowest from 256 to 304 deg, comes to 25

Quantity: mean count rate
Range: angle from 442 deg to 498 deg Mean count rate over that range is 449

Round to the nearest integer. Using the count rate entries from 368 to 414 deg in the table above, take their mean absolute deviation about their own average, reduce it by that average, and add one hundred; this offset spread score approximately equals -338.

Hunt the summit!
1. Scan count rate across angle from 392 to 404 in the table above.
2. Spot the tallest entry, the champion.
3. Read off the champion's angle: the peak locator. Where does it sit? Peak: 393.0 deg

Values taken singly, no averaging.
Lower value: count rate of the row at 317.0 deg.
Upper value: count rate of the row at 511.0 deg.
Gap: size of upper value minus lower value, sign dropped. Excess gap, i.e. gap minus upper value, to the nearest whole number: -442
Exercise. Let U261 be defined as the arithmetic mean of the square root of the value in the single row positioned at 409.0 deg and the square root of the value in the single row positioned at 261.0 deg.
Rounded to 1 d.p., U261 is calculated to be 21.6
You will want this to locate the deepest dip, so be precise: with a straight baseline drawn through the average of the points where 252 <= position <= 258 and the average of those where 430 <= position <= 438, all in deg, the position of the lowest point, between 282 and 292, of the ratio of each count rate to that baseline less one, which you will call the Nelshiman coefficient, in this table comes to 283.0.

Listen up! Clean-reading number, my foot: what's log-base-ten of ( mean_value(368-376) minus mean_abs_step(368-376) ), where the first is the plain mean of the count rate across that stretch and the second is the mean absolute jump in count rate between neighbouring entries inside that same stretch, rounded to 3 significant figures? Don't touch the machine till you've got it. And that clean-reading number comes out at 2.65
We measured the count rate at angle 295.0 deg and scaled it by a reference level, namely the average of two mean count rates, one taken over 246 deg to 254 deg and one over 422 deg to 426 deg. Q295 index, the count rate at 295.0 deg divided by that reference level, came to 0.86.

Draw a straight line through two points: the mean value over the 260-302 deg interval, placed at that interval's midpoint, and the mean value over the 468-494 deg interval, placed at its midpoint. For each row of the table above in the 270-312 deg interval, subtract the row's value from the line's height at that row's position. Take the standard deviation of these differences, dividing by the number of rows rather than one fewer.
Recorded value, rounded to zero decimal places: 69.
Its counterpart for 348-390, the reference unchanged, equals 21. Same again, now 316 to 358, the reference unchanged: 21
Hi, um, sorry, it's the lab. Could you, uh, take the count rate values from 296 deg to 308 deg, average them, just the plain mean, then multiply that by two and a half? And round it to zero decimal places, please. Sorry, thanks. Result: 1179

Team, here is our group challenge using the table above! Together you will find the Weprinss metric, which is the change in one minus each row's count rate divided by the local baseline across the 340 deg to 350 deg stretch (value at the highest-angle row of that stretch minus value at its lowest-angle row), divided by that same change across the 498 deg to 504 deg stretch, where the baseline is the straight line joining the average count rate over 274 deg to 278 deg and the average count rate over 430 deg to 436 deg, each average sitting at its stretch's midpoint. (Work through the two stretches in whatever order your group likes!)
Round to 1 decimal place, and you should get -36.7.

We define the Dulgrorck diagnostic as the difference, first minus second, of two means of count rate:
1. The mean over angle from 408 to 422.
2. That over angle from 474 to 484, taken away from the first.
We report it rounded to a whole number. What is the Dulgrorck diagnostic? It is -28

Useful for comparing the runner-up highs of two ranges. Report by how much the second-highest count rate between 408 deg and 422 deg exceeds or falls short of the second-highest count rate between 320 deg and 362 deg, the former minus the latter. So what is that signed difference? 22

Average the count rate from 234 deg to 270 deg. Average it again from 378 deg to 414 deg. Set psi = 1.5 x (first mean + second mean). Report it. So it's 1433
